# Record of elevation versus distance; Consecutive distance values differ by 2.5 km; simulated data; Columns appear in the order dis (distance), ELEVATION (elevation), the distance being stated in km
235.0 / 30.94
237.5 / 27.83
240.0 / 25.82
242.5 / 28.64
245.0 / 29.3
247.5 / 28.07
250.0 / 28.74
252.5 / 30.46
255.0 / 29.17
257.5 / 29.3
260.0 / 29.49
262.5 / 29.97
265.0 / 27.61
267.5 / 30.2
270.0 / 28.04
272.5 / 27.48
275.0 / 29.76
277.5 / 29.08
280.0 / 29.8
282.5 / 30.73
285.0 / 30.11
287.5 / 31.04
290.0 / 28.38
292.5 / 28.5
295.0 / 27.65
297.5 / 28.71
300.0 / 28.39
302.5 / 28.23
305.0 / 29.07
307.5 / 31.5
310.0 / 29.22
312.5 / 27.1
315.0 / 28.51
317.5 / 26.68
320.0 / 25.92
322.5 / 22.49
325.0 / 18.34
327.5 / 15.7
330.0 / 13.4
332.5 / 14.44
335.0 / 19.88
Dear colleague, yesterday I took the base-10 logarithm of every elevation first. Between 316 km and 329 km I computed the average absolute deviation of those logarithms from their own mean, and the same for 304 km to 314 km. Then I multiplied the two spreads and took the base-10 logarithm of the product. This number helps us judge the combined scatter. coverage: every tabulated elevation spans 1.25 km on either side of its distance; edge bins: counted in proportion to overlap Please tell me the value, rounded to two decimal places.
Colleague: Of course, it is -2.87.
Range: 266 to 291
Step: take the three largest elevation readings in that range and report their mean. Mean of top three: 30.7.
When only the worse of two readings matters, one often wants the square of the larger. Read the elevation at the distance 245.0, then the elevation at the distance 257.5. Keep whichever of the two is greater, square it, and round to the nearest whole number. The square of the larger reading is 858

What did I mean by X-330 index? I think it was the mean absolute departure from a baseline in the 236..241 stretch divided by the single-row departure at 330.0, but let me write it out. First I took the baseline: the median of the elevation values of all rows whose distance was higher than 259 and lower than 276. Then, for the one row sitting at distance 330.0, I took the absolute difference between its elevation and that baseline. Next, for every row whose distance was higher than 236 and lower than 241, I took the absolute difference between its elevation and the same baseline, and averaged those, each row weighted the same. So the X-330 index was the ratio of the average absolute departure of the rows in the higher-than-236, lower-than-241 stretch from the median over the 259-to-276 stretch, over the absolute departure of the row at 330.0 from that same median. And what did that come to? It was 0.2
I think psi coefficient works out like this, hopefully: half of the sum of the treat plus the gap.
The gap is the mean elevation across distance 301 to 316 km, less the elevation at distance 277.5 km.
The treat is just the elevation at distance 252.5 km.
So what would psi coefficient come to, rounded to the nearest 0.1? 15.2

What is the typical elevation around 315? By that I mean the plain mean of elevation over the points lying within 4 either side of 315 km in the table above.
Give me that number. 27.4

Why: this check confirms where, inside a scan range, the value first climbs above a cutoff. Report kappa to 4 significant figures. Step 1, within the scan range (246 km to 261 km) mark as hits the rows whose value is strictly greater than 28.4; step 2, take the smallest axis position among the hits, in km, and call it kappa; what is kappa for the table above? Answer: 250.0 km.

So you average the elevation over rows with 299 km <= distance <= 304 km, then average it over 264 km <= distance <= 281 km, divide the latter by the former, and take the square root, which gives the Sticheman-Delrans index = 1.01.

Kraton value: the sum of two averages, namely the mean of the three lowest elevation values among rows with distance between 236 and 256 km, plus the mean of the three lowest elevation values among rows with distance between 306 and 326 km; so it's 49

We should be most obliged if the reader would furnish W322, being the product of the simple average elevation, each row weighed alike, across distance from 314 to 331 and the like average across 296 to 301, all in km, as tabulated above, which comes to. 616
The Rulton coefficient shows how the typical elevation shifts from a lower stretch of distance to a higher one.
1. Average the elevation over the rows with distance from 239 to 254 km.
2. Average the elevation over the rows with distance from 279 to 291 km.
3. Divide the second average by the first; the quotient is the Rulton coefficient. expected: 1.05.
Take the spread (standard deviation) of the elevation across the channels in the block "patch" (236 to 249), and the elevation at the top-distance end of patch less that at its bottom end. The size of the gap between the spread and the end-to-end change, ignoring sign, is 1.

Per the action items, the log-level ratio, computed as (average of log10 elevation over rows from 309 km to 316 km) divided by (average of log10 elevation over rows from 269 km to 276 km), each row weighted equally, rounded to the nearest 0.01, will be 1.00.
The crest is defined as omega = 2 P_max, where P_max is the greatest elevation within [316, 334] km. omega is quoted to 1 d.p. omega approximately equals 53.4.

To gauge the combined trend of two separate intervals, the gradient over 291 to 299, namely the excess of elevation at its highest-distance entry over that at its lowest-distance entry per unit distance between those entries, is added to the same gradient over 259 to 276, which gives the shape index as 0.1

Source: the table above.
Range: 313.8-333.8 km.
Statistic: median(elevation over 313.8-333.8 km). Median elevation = 20.4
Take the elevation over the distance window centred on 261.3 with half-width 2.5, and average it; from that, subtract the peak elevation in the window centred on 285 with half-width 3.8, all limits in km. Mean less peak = -1.3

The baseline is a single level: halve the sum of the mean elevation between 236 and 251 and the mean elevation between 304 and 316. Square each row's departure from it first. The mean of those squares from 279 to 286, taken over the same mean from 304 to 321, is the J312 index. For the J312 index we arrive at 0.90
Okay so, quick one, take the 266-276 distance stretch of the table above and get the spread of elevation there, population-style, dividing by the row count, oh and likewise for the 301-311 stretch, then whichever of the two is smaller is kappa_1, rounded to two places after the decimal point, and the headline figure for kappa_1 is 1.14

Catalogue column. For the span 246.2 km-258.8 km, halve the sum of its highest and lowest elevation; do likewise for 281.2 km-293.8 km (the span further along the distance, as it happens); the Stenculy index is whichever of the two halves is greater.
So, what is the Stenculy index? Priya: 29.7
